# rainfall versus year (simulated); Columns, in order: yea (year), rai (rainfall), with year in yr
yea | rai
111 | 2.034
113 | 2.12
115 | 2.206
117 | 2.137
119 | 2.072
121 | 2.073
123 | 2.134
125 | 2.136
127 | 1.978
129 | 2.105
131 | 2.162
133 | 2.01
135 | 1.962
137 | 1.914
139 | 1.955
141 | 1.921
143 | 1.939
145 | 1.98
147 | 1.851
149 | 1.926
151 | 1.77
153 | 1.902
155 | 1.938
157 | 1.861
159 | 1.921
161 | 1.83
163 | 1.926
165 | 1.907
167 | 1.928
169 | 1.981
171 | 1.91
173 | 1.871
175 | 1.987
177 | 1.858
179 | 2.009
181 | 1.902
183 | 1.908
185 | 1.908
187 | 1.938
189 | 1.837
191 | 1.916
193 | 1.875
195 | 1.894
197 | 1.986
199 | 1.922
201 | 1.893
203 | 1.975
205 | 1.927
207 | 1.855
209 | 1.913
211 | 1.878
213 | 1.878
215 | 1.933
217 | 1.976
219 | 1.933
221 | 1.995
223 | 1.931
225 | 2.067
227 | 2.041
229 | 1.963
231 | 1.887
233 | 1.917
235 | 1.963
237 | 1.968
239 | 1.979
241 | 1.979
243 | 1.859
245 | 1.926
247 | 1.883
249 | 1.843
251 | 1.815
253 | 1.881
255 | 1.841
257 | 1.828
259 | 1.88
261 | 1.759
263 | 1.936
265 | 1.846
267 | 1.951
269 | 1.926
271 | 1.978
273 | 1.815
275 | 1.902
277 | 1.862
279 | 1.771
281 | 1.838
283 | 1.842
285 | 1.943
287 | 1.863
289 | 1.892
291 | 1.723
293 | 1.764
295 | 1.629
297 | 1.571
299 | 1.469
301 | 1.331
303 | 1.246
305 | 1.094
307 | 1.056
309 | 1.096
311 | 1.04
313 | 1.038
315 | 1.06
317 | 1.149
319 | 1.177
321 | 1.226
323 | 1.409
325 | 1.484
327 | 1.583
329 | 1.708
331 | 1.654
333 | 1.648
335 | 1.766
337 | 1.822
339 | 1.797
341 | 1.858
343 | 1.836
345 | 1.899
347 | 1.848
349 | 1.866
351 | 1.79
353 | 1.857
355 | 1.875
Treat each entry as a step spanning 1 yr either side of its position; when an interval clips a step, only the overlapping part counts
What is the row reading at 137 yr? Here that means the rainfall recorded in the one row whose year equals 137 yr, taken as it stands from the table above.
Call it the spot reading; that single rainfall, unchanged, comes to 1.914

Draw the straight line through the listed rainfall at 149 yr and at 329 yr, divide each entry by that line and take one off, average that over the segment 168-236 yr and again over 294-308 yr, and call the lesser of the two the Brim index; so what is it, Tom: -0.23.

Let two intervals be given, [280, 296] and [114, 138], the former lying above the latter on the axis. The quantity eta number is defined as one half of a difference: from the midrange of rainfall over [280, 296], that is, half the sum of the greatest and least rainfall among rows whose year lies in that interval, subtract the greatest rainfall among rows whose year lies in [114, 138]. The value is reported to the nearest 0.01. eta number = -0.21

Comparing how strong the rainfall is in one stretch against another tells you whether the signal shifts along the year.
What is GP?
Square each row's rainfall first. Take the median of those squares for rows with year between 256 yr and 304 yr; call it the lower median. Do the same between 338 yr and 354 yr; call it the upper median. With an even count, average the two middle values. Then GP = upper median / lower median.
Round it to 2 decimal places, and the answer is 1.01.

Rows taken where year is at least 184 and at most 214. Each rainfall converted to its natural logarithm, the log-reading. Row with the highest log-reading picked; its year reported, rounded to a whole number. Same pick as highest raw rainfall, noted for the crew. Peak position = 197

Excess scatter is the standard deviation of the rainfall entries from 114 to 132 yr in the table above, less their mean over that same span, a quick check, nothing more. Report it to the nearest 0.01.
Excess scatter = -2.05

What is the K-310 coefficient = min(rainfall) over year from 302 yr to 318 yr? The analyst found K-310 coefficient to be 1.038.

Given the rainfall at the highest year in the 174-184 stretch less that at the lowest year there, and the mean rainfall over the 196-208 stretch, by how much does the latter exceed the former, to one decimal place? 2.0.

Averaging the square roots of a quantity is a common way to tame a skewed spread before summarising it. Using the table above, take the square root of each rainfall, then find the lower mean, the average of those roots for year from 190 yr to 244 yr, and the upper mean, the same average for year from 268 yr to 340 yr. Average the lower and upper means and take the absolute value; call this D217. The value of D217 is 1.32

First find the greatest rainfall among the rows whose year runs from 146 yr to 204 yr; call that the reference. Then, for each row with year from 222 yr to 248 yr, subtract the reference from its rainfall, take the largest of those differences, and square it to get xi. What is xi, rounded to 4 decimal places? 0.0034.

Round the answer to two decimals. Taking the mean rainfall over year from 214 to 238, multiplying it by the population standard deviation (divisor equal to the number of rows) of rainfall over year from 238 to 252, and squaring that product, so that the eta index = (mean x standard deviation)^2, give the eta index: 0.01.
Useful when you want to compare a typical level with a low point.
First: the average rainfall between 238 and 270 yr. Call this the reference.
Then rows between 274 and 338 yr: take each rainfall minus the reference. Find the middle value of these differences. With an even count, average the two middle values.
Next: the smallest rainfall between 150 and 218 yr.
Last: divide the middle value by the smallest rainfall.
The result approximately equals -0.157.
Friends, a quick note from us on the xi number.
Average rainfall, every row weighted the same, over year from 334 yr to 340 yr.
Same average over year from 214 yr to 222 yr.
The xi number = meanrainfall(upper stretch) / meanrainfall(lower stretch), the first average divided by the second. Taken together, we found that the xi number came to 0.916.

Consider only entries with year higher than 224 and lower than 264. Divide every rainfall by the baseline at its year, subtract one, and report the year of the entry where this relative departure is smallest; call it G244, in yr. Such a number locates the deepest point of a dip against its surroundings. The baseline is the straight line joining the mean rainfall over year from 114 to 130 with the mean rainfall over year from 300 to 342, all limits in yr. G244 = 261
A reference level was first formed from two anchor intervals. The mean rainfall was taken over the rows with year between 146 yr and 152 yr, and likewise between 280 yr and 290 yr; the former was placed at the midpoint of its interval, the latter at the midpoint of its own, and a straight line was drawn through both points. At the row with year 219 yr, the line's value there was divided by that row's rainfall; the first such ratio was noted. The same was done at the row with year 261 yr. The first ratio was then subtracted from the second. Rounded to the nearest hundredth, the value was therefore 0.10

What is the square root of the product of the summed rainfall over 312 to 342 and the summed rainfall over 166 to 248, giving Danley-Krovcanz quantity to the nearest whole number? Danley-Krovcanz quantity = 42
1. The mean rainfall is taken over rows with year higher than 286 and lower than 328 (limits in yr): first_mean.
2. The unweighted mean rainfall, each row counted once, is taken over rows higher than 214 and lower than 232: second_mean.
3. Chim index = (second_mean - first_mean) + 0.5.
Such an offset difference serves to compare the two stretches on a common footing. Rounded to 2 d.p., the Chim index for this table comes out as 1.09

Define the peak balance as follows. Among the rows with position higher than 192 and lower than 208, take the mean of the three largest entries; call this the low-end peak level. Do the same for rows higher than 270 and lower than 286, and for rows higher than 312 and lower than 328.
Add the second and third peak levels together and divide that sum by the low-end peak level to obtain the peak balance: 1.75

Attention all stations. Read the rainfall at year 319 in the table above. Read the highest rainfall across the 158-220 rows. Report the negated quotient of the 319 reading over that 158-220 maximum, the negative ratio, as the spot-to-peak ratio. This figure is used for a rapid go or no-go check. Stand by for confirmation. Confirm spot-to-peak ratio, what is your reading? -0.6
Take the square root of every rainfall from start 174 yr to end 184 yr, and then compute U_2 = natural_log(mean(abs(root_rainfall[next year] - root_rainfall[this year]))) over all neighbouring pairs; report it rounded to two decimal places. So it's -3.34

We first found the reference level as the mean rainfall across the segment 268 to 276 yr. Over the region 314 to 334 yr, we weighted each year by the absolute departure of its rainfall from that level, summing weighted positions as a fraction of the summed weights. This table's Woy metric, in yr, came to 321.5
